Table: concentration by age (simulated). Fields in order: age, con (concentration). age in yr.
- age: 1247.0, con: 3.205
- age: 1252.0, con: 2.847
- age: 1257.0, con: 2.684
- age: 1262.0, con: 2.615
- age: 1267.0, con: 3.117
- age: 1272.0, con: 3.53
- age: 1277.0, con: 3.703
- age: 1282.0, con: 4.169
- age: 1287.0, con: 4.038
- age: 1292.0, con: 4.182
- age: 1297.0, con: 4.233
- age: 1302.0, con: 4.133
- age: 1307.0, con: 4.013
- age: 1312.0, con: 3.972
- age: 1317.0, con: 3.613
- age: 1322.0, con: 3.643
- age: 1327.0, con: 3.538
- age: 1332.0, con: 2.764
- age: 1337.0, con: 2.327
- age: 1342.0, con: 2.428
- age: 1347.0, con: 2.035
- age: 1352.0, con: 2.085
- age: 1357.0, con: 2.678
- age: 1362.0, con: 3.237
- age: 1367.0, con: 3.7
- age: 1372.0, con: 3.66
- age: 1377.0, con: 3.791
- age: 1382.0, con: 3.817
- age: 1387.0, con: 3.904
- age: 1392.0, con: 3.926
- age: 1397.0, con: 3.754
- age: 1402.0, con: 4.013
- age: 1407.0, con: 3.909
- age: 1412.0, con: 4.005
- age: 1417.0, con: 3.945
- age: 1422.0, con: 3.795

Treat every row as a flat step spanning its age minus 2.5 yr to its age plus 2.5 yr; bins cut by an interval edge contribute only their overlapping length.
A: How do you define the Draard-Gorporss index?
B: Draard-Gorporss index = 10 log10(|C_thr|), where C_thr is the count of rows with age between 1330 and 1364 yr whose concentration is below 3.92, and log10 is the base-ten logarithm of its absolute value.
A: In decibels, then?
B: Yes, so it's 8.5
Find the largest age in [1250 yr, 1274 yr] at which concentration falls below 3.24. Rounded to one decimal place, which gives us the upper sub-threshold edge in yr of 1267.0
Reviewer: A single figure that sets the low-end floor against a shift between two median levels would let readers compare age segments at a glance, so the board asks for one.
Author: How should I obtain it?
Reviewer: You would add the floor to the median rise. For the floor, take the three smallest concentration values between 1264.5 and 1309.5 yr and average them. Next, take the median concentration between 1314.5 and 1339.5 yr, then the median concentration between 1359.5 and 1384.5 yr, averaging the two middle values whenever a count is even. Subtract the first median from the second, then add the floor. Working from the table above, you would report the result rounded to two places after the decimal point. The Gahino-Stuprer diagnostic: 3.61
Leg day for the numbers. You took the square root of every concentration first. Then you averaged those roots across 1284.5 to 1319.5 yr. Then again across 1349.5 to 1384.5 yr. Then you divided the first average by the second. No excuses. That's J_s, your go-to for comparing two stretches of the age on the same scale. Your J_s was 1.11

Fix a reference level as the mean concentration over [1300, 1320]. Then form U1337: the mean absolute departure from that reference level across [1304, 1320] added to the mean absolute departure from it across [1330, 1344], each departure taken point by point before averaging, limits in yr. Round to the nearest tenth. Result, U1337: 1.6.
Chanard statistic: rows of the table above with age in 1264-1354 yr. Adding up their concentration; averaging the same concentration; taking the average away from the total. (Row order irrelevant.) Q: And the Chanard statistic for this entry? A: 58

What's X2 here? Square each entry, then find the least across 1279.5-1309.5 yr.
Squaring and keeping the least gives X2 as 16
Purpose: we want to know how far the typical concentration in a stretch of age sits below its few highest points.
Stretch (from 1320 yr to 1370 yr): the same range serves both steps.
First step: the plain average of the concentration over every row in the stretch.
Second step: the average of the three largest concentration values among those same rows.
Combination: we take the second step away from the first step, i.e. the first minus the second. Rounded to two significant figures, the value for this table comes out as -0.78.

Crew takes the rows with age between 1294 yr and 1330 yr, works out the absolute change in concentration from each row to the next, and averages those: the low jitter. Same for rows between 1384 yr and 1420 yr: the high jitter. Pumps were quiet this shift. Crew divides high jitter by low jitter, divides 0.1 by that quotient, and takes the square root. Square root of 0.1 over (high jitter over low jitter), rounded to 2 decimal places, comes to 0.33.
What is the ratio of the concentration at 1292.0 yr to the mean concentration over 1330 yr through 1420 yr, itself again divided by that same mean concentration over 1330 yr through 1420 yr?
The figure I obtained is 0.38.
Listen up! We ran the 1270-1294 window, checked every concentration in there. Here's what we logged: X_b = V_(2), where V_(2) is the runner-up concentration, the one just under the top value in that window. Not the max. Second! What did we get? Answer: 4.169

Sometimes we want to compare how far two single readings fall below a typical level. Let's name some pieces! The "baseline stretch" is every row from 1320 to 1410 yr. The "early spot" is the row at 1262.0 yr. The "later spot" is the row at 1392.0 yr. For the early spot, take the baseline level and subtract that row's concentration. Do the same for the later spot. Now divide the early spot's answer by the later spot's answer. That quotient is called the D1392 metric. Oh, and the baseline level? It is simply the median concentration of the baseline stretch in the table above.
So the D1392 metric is -4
